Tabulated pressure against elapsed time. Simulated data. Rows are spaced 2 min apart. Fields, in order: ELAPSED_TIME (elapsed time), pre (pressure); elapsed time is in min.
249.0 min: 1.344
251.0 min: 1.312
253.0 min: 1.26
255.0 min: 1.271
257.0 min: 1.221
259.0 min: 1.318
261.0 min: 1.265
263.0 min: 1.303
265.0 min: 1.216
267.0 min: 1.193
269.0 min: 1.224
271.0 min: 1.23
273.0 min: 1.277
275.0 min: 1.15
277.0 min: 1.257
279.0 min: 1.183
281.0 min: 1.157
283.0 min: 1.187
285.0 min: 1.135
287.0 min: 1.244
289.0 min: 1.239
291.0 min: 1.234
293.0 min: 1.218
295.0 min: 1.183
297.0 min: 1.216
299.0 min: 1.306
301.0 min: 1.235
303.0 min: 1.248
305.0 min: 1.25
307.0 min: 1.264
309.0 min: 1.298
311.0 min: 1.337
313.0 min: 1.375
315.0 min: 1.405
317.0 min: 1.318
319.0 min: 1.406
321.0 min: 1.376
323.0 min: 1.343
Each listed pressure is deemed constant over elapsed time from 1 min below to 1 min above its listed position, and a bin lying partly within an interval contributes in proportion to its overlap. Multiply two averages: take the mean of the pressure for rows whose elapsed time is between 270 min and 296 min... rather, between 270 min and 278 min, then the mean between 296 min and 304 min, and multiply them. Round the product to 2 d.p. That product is 1.54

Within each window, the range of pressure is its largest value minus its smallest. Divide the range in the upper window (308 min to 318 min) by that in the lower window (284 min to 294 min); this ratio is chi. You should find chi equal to 1.0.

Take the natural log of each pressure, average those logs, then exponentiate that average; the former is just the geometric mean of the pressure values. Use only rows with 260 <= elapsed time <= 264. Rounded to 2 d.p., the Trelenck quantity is 1.28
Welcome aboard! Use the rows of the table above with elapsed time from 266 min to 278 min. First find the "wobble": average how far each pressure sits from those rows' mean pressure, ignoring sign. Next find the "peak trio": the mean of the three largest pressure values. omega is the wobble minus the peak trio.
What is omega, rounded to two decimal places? -1.22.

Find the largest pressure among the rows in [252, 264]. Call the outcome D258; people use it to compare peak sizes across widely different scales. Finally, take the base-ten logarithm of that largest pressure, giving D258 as 0.120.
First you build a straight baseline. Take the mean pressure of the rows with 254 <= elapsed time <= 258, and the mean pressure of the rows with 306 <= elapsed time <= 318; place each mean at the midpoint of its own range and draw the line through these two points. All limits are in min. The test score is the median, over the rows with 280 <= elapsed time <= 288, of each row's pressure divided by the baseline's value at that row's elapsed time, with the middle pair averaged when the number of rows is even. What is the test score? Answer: 0.91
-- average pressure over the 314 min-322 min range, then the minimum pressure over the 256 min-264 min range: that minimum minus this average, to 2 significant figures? -0.16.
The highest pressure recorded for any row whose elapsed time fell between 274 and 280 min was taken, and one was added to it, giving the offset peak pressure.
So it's 2.257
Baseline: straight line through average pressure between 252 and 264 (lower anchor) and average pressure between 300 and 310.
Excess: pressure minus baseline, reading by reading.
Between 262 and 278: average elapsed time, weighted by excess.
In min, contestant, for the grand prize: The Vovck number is 271.1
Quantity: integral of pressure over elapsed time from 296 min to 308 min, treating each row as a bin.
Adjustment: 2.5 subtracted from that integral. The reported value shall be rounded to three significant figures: 12.5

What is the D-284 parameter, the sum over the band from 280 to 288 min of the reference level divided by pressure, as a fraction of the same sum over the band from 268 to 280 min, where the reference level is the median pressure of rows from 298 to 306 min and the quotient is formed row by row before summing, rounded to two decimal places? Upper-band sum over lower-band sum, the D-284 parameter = 0.69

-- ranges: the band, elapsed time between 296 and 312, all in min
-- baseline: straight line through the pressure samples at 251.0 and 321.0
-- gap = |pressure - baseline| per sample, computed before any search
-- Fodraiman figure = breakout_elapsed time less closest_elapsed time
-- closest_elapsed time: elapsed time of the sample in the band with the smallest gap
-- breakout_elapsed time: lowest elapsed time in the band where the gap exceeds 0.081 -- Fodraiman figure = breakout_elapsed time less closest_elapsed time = -14 min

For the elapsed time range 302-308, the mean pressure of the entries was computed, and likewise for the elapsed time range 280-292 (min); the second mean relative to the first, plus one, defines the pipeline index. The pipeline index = 1.96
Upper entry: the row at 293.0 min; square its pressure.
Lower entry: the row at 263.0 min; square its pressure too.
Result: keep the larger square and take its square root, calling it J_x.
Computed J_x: 1.30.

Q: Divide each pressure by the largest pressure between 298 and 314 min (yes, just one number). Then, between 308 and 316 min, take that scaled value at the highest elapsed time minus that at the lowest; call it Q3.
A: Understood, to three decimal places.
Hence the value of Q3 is 0.078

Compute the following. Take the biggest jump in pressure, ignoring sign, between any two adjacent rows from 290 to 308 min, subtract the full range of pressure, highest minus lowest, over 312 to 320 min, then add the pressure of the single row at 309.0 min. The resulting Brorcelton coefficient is 1.30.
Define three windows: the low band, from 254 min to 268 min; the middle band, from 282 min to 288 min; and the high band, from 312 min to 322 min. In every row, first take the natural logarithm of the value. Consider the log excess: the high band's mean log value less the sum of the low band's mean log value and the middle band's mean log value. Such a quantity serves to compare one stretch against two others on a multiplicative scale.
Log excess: -0.080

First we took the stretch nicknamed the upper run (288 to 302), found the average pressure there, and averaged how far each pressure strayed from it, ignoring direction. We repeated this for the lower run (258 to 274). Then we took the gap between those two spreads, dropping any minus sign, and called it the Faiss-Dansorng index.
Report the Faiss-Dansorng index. 0.014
